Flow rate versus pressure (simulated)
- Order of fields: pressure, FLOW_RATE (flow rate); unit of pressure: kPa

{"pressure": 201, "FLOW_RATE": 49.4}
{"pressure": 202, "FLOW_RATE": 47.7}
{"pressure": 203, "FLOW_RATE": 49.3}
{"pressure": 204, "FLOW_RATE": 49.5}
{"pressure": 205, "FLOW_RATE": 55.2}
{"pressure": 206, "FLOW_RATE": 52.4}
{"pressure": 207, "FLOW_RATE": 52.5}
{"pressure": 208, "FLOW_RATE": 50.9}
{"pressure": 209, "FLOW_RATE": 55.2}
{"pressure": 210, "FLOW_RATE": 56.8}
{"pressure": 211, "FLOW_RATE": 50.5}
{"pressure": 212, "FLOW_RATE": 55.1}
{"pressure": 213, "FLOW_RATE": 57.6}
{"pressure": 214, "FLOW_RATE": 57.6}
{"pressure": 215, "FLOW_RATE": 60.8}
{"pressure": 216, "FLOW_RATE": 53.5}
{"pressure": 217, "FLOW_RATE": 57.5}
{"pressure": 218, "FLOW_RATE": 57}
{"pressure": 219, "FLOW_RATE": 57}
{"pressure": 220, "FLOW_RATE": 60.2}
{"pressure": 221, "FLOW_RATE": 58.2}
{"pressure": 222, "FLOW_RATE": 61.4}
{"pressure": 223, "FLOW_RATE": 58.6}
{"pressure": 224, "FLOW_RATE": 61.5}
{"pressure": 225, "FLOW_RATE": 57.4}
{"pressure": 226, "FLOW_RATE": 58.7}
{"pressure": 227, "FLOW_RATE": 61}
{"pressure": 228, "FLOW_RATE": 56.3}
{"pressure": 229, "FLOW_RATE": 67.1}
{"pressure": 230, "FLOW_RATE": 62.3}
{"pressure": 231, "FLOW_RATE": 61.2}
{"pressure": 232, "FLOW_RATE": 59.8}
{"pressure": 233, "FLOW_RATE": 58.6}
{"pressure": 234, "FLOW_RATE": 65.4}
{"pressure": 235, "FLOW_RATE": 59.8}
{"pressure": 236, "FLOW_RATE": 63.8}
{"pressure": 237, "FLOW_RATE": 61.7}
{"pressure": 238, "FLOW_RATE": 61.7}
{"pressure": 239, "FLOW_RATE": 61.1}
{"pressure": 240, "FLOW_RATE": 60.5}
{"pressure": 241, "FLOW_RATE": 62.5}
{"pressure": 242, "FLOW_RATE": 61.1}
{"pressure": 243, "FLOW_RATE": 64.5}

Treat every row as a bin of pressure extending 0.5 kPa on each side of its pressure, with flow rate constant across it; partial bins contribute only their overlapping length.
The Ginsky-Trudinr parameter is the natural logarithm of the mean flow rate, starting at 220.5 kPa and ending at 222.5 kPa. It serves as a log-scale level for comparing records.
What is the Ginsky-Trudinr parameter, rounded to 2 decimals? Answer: 4.09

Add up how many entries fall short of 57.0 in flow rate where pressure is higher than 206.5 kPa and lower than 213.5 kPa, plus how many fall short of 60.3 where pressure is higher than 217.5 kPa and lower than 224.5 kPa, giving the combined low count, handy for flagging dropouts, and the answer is 11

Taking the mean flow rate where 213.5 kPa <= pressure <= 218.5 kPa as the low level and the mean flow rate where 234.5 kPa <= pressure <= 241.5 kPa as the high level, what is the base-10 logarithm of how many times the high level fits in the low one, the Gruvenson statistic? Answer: -0.031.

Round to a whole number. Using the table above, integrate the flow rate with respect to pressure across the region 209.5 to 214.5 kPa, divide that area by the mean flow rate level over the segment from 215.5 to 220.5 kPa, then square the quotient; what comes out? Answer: 24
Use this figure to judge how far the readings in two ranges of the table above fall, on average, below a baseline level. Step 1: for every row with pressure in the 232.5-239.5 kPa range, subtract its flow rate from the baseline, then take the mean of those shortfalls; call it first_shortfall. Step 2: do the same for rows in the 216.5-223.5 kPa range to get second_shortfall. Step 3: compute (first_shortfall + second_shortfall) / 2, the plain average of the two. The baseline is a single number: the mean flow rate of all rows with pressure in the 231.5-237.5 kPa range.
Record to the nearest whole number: 1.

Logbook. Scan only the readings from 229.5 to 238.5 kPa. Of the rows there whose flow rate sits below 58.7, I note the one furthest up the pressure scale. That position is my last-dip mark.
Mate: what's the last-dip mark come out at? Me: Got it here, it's 233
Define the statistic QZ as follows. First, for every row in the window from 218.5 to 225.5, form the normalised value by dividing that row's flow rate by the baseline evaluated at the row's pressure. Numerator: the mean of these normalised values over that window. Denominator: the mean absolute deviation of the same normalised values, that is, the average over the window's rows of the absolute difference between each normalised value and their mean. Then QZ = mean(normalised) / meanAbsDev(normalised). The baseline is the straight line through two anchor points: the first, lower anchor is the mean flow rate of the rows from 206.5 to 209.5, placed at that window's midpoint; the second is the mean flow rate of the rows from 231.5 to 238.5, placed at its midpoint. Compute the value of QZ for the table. 37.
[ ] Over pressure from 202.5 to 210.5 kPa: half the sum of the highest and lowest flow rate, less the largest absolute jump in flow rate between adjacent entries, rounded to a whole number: 47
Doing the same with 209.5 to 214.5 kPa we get 48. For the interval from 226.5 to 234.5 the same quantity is 51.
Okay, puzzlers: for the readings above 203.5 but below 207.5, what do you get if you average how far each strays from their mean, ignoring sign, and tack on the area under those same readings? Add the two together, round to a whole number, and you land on 211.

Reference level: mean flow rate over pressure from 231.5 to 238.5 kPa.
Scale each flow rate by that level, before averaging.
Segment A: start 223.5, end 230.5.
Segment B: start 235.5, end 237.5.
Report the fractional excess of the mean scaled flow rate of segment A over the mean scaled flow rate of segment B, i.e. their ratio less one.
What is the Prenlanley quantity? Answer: -0.03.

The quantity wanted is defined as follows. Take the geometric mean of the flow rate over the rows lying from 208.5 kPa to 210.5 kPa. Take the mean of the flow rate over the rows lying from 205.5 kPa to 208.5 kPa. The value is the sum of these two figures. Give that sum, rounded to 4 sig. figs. 107.9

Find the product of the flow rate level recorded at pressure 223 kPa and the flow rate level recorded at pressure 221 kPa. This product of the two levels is 3411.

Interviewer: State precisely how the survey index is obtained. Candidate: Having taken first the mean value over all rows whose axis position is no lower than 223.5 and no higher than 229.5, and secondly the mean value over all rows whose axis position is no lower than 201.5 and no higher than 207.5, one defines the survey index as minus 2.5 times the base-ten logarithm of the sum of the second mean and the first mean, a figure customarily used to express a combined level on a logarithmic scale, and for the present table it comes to -5.12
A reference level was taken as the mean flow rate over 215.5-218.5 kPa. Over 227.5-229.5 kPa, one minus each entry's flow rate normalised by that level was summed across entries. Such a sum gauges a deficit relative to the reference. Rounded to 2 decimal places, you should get -0.20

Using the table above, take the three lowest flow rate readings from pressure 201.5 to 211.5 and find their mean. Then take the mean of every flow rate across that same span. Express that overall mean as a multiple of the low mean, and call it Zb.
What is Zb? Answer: 1.06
